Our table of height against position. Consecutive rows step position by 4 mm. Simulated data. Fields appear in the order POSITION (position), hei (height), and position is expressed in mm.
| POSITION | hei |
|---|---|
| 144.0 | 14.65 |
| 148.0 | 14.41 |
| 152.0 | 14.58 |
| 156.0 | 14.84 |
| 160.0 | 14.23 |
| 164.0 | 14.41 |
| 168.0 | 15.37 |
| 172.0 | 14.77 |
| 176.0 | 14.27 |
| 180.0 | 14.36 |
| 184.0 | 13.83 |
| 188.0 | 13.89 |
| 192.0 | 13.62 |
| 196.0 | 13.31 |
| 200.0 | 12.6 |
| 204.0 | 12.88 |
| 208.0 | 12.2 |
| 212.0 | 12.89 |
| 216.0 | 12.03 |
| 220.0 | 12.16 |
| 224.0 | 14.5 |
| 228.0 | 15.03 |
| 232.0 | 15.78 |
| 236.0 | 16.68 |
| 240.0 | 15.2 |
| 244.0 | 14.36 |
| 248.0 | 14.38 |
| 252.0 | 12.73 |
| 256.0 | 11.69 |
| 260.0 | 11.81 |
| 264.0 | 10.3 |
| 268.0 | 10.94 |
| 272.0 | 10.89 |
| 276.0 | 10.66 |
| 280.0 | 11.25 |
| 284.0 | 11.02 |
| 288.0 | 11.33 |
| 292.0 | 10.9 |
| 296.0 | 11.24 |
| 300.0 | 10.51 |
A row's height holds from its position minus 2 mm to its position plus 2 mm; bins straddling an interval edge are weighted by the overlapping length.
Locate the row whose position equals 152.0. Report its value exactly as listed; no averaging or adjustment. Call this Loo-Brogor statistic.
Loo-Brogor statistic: 14.58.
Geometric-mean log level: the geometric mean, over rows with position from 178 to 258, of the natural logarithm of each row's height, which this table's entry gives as 2.61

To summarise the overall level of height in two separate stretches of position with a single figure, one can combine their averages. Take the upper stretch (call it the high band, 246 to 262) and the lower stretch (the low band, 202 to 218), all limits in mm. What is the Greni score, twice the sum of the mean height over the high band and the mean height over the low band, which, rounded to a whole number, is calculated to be 50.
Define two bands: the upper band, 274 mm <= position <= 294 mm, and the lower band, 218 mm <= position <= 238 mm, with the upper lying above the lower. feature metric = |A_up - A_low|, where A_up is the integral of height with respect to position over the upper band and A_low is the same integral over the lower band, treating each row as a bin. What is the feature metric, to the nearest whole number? 76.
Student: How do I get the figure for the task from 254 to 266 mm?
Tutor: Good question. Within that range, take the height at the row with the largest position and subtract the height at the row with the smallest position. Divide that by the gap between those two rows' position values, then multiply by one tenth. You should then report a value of -0.0174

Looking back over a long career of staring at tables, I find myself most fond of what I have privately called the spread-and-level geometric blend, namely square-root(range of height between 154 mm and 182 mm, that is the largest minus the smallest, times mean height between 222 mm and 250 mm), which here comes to 4.2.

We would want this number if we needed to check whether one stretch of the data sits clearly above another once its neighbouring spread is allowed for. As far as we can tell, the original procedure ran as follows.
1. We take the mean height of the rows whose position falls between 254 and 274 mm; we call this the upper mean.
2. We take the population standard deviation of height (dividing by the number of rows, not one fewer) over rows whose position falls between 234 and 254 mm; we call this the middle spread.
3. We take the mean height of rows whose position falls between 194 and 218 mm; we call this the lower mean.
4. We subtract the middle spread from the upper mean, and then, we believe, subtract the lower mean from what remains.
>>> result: -2.8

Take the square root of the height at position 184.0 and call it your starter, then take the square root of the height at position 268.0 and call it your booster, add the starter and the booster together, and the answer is 7.03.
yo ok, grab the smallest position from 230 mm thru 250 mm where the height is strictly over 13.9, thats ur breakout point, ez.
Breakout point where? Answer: 232.0 mm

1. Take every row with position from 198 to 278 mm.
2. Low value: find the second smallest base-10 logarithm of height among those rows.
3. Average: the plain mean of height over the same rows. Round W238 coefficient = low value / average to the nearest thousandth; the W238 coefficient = 0.079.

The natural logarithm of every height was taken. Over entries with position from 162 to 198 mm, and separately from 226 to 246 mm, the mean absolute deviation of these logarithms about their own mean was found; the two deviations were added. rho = 0.076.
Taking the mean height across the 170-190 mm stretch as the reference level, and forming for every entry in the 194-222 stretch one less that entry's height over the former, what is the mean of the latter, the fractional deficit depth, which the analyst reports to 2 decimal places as 0.12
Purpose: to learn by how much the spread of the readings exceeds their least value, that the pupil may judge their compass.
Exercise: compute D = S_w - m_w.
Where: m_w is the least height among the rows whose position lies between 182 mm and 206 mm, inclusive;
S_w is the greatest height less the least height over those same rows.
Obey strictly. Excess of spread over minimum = -11.3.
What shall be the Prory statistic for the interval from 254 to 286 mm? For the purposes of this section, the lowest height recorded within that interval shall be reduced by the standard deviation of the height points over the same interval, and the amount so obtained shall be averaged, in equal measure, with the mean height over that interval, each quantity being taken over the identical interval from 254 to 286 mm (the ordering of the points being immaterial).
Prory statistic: 10.4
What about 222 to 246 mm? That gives 14.4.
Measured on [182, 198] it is 13.4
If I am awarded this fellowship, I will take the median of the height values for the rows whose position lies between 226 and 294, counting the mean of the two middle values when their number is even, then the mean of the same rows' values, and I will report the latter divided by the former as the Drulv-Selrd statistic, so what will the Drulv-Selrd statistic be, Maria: 1.08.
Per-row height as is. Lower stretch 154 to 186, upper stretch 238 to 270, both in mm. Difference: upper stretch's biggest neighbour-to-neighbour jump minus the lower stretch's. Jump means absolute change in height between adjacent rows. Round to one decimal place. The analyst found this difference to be 0.7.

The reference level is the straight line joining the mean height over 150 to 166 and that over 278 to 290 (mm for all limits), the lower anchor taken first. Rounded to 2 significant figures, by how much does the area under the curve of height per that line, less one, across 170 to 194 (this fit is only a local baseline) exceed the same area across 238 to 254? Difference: -2.2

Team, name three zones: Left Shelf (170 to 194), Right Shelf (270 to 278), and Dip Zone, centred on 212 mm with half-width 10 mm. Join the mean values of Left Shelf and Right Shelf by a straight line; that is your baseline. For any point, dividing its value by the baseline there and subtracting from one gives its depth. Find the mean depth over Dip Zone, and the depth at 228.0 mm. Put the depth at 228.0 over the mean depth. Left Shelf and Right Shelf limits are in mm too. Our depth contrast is -5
